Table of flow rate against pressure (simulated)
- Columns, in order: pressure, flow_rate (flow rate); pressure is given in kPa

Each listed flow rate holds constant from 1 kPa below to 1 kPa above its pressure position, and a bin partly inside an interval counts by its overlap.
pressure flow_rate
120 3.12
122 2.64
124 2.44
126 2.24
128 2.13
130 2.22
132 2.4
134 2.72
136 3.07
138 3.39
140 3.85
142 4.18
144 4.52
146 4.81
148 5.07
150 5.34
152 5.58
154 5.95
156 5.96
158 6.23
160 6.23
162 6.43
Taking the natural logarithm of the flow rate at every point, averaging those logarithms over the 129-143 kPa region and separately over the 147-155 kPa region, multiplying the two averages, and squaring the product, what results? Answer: 3.6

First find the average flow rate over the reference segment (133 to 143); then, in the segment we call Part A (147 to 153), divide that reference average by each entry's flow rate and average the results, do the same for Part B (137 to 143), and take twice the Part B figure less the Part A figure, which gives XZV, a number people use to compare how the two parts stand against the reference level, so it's 1.2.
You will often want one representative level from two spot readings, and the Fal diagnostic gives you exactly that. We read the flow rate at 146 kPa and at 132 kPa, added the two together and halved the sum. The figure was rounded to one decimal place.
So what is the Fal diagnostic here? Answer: 3.6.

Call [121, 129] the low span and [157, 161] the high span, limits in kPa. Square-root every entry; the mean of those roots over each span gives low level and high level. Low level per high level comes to 0.62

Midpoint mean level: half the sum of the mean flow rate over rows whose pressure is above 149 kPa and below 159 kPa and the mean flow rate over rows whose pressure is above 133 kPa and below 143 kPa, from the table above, 4.63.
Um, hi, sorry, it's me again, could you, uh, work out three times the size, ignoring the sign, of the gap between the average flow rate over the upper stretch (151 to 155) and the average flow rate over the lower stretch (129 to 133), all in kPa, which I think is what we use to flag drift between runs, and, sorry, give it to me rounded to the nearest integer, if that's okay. 10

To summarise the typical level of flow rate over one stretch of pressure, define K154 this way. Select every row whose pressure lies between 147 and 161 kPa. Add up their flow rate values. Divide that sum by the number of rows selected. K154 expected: 5.8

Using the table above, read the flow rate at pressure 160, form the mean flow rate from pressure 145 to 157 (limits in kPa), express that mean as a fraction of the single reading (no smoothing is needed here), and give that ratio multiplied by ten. 8.8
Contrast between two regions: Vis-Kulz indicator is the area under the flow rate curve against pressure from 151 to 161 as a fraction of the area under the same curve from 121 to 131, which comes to 2.6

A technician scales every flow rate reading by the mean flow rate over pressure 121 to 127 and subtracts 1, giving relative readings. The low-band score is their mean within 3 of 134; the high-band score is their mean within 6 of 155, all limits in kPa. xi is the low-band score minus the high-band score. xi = -1.3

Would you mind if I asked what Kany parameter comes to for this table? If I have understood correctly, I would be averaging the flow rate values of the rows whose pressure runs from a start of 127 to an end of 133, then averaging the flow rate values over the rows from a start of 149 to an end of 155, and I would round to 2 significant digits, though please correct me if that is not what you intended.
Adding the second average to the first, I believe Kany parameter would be 7.9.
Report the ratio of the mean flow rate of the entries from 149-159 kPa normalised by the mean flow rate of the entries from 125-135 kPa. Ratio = 2.5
